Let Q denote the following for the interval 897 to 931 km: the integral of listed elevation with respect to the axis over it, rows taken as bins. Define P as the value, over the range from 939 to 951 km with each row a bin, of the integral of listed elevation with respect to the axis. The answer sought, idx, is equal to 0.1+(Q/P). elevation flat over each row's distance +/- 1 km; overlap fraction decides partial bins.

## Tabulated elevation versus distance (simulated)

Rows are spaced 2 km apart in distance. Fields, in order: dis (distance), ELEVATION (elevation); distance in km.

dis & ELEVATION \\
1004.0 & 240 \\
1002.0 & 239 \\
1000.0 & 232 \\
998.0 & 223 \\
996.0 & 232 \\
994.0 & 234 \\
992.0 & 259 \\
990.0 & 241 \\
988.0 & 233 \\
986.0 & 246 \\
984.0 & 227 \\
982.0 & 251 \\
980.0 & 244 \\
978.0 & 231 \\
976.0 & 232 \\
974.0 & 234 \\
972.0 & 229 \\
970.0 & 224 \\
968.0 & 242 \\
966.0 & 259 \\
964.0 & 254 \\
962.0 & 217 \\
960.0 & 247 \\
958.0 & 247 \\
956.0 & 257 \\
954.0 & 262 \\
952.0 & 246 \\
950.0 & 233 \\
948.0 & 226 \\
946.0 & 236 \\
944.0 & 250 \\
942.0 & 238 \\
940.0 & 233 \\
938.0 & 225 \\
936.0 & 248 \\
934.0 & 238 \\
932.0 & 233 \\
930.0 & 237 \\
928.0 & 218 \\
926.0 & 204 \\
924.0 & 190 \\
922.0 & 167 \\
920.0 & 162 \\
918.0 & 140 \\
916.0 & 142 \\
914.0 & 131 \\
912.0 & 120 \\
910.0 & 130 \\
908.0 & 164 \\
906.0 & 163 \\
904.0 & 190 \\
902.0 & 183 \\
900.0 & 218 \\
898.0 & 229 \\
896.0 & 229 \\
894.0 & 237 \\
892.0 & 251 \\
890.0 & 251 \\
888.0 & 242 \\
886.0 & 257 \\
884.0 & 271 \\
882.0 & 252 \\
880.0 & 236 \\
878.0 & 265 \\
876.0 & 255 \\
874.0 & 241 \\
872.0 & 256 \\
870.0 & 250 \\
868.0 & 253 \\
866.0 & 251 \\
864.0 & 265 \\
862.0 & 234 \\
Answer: 2.2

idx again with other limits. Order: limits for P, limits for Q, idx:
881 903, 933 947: 0.7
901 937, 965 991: 1.0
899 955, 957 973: 0.4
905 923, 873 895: 2.2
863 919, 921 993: 1.5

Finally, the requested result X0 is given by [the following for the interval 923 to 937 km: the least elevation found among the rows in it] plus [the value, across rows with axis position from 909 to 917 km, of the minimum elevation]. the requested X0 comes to 310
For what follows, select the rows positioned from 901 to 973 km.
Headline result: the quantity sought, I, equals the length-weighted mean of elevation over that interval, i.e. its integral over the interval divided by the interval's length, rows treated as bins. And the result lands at 211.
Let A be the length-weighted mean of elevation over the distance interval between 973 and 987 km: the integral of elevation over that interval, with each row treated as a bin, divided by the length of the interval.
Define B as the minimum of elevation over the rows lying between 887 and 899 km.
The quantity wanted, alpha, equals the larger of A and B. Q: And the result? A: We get 238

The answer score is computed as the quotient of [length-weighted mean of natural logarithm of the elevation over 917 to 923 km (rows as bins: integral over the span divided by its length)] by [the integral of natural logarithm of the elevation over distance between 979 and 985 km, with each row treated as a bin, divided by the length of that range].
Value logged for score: 0.92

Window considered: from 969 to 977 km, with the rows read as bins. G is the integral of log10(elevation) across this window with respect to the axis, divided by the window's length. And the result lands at 2.36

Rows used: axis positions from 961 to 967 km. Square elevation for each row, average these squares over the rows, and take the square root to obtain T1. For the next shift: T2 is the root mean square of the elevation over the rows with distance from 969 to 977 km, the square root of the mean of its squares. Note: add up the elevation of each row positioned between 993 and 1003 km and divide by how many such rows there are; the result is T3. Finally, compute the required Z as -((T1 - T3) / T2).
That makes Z -0.05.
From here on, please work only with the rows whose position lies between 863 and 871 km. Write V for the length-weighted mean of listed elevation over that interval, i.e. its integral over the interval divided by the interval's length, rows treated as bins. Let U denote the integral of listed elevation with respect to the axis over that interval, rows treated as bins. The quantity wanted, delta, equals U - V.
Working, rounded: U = 2038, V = 255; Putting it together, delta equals 1783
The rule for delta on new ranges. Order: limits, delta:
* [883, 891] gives 1787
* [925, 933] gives 1561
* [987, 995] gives 1692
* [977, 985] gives 1668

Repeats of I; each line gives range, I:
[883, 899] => 246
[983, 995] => 240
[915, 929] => 175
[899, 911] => 175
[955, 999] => 239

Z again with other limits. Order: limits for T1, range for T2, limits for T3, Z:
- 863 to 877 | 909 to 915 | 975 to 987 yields -0.11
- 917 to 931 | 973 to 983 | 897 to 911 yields -0.04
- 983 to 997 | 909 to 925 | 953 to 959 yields 0.11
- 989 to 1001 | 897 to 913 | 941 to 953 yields 0.01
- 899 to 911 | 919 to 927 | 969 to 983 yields 0.32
